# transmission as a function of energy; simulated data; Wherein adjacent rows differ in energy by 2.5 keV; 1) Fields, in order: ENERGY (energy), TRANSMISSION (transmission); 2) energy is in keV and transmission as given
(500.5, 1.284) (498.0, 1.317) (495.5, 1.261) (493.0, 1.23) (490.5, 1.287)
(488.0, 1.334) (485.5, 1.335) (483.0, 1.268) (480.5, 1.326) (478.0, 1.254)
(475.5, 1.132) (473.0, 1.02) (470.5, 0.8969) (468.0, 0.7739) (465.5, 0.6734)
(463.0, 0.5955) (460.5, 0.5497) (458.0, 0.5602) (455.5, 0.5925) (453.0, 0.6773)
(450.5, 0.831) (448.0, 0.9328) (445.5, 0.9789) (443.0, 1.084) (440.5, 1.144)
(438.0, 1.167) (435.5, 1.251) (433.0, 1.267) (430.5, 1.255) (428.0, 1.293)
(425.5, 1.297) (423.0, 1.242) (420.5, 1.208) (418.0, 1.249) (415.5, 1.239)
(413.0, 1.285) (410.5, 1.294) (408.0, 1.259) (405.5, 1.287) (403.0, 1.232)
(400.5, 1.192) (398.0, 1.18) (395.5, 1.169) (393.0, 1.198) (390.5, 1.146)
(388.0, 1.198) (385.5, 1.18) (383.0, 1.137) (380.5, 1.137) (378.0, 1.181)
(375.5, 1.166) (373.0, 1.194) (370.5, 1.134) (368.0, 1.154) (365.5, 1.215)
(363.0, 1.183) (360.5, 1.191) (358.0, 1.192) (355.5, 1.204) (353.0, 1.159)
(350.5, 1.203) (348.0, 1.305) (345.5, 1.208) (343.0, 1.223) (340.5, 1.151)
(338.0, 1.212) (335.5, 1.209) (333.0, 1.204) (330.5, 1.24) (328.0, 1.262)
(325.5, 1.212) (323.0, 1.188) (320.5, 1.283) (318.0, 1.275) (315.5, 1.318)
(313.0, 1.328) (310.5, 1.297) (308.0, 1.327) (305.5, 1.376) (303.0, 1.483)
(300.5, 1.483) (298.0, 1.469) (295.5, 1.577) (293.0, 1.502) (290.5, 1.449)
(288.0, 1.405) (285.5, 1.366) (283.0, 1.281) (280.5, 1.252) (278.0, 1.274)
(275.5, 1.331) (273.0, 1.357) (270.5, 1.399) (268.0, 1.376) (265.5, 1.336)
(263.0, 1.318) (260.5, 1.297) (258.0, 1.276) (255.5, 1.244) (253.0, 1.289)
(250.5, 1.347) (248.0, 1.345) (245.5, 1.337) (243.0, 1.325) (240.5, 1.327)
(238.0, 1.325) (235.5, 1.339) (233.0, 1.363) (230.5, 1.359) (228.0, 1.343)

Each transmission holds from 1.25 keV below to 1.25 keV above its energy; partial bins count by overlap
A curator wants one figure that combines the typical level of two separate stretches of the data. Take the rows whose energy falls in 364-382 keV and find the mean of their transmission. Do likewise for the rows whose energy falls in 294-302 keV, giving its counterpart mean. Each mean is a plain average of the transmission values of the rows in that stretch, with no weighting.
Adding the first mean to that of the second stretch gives 2.68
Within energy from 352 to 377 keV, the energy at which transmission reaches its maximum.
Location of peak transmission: 365.5 keV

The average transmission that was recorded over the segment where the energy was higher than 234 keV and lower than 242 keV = 1.33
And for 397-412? 1.24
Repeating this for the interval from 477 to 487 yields 1.30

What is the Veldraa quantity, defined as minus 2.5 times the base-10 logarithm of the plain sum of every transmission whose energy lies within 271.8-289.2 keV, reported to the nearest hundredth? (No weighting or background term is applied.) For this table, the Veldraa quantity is -2.42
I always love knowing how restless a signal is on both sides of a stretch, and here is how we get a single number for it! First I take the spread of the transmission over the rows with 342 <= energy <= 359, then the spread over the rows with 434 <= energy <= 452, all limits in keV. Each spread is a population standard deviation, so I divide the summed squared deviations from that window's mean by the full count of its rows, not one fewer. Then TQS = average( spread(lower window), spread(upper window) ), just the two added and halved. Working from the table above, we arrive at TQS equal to 0.09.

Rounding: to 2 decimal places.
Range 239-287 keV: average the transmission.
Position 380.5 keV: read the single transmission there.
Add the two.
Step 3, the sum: 2.46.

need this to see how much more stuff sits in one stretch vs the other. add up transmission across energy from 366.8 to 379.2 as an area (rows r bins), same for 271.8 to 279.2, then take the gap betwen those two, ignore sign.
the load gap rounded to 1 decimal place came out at 4.7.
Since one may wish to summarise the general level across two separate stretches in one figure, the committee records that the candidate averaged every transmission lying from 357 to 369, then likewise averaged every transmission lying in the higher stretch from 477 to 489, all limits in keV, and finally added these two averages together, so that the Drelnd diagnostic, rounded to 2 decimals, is 2.49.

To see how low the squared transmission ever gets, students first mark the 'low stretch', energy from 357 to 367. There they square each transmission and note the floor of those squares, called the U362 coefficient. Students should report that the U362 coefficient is 1.40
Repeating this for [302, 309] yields 1.76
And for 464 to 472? 0.45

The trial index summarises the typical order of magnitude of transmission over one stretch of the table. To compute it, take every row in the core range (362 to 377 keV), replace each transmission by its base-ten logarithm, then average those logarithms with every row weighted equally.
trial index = 0.070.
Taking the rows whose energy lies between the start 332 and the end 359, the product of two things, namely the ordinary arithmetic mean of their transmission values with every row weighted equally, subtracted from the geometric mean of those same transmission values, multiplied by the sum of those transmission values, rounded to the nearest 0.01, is -0.01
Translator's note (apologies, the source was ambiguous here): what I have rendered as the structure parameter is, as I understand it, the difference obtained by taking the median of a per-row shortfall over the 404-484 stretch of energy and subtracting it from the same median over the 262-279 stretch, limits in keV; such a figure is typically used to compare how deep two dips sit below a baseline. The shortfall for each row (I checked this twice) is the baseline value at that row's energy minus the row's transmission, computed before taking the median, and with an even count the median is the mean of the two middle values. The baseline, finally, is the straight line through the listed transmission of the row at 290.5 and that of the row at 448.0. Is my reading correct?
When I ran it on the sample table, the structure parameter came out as 0.36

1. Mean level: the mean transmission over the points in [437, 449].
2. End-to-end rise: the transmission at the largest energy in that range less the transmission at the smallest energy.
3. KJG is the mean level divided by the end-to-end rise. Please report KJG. -5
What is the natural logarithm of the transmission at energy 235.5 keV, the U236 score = 0.29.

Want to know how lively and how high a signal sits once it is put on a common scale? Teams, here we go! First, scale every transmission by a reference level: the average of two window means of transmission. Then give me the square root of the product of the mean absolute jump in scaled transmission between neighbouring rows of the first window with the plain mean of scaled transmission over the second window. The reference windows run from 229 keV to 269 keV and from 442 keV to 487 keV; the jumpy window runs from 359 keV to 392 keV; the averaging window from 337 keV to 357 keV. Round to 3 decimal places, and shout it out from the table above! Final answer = 0.175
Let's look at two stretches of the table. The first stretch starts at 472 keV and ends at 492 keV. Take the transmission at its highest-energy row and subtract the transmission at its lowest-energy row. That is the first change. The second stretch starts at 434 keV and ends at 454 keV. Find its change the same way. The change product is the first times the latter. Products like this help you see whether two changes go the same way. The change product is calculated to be -0.153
